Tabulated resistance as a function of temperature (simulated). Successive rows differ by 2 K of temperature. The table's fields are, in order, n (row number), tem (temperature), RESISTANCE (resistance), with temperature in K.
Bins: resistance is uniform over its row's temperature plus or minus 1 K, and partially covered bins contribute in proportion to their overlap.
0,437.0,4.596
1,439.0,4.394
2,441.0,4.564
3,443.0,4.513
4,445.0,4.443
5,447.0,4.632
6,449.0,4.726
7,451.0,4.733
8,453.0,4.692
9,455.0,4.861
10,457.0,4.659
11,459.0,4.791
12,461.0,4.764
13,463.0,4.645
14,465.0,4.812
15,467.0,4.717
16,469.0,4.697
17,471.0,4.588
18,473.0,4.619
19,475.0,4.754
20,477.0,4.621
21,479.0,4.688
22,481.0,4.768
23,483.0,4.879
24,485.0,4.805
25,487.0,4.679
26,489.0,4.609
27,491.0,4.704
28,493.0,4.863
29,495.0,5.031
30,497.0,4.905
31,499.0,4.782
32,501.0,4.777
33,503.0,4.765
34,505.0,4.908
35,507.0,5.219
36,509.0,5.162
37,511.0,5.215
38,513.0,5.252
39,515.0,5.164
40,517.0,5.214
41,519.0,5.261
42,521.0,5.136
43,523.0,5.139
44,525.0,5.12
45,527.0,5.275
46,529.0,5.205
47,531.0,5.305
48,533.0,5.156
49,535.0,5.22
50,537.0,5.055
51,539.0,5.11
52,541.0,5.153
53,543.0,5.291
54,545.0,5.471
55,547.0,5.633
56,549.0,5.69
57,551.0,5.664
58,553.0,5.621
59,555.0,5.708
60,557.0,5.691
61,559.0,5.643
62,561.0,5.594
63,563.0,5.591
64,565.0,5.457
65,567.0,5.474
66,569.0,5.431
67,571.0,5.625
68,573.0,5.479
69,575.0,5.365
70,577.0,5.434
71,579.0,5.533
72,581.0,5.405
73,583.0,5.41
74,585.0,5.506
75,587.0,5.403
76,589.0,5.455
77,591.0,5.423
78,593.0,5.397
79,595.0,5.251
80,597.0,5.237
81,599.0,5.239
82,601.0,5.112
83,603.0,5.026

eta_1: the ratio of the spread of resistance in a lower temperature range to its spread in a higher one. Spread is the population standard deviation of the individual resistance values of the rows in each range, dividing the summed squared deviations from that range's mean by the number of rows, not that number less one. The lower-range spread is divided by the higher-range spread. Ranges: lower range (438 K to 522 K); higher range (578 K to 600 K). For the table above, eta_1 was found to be 2.3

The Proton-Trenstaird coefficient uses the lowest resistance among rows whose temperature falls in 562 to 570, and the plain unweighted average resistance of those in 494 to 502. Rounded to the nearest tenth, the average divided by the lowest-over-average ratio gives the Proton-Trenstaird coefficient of 4.4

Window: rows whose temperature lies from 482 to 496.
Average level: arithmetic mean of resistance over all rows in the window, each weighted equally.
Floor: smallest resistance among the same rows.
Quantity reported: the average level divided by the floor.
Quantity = 1.04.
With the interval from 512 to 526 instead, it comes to 1.01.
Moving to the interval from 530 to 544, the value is 1.03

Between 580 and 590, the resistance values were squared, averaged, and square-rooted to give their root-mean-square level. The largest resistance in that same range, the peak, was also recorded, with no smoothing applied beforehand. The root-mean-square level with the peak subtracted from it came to -0.07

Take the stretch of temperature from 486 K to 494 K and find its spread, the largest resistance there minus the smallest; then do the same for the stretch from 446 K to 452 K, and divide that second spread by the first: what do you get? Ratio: 0.40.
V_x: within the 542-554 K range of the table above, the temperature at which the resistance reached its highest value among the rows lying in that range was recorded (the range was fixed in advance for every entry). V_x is 549.0 K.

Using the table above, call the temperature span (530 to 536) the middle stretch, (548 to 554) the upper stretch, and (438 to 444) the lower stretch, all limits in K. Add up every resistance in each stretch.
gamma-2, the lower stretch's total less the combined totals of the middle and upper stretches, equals -19.2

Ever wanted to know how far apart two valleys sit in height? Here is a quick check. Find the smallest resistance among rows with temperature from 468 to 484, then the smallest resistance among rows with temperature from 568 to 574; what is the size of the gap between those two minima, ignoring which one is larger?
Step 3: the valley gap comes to 0.84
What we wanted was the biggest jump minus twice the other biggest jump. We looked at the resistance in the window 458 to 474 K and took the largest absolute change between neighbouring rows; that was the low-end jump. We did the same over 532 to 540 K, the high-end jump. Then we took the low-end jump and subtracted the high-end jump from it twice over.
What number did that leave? -0.16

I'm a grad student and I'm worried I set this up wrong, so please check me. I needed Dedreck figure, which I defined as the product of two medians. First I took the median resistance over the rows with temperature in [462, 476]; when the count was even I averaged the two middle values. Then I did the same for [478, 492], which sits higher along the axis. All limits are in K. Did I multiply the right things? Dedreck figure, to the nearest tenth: 22.1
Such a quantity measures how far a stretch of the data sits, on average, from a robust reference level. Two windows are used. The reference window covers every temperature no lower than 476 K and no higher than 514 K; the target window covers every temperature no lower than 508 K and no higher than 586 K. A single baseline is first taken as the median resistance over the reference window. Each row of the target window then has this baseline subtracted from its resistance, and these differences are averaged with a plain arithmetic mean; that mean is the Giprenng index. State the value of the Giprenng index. 0.6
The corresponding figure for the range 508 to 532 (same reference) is 0.4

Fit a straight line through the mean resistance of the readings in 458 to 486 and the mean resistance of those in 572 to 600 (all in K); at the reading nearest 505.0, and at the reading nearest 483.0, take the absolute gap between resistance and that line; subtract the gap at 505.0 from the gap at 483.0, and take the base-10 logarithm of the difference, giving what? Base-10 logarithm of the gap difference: -1.1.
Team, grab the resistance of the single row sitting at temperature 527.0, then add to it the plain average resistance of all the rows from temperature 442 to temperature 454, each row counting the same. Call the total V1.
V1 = 9.9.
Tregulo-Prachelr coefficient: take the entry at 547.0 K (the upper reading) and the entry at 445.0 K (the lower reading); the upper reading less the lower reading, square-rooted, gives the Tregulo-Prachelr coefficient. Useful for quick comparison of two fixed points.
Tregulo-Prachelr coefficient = 1.1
